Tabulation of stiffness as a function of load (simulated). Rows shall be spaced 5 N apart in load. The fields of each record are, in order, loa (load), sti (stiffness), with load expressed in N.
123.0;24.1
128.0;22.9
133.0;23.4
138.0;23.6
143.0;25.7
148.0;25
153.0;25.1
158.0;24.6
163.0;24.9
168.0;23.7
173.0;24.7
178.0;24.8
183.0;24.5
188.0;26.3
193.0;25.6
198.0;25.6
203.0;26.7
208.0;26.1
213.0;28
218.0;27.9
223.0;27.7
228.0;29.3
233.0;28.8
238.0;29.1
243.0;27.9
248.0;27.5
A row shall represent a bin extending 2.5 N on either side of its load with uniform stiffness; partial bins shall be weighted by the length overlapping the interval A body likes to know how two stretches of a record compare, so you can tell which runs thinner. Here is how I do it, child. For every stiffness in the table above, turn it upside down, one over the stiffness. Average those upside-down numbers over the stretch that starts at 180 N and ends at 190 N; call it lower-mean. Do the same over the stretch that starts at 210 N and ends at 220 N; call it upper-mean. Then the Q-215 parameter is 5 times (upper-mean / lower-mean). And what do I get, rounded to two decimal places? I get 4.54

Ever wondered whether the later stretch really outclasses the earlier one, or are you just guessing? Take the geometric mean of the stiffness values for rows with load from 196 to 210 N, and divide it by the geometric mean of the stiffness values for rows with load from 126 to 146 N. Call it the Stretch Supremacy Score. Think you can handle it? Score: 1.09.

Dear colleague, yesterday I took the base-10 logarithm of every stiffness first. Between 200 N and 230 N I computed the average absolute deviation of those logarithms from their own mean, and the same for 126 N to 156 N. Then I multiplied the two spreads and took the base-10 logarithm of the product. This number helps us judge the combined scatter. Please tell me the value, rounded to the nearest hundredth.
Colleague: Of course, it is -3.65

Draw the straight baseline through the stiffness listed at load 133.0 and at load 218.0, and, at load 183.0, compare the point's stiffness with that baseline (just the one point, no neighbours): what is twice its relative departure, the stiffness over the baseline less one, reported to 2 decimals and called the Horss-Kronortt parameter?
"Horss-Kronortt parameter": -0.12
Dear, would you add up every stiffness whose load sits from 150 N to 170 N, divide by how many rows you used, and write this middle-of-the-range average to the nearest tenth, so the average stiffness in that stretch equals 24.6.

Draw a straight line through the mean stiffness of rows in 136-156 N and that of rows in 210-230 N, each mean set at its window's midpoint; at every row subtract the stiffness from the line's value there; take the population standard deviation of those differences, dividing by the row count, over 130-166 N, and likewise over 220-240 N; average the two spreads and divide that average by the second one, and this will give 1.16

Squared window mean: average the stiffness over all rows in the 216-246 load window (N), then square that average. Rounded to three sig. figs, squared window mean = 809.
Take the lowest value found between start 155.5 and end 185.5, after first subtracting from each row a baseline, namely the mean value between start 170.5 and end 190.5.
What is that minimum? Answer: -1.4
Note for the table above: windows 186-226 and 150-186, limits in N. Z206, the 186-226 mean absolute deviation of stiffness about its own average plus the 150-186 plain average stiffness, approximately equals 25.5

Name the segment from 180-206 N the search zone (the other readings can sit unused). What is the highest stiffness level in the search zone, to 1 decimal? 26.7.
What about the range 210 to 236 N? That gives 29.3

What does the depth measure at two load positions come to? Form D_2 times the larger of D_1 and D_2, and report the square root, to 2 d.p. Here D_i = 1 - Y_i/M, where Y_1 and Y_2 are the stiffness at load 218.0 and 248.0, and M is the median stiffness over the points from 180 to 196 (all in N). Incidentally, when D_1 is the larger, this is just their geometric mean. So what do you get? 0.07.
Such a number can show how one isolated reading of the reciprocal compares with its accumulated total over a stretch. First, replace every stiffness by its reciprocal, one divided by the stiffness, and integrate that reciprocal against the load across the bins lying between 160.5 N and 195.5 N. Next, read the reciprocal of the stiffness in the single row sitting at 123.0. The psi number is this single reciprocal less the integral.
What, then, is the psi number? -1.36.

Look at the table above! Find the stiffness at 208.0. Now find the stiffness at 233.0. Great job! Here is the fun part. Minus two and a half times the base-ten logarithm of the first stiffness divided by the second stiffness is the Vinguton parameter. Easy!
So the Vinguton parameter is 0.11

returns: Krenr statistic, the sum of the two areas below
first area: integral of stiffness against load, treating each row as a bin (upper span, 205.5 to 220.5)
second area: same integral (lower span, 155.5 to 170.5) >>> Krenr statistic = 776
